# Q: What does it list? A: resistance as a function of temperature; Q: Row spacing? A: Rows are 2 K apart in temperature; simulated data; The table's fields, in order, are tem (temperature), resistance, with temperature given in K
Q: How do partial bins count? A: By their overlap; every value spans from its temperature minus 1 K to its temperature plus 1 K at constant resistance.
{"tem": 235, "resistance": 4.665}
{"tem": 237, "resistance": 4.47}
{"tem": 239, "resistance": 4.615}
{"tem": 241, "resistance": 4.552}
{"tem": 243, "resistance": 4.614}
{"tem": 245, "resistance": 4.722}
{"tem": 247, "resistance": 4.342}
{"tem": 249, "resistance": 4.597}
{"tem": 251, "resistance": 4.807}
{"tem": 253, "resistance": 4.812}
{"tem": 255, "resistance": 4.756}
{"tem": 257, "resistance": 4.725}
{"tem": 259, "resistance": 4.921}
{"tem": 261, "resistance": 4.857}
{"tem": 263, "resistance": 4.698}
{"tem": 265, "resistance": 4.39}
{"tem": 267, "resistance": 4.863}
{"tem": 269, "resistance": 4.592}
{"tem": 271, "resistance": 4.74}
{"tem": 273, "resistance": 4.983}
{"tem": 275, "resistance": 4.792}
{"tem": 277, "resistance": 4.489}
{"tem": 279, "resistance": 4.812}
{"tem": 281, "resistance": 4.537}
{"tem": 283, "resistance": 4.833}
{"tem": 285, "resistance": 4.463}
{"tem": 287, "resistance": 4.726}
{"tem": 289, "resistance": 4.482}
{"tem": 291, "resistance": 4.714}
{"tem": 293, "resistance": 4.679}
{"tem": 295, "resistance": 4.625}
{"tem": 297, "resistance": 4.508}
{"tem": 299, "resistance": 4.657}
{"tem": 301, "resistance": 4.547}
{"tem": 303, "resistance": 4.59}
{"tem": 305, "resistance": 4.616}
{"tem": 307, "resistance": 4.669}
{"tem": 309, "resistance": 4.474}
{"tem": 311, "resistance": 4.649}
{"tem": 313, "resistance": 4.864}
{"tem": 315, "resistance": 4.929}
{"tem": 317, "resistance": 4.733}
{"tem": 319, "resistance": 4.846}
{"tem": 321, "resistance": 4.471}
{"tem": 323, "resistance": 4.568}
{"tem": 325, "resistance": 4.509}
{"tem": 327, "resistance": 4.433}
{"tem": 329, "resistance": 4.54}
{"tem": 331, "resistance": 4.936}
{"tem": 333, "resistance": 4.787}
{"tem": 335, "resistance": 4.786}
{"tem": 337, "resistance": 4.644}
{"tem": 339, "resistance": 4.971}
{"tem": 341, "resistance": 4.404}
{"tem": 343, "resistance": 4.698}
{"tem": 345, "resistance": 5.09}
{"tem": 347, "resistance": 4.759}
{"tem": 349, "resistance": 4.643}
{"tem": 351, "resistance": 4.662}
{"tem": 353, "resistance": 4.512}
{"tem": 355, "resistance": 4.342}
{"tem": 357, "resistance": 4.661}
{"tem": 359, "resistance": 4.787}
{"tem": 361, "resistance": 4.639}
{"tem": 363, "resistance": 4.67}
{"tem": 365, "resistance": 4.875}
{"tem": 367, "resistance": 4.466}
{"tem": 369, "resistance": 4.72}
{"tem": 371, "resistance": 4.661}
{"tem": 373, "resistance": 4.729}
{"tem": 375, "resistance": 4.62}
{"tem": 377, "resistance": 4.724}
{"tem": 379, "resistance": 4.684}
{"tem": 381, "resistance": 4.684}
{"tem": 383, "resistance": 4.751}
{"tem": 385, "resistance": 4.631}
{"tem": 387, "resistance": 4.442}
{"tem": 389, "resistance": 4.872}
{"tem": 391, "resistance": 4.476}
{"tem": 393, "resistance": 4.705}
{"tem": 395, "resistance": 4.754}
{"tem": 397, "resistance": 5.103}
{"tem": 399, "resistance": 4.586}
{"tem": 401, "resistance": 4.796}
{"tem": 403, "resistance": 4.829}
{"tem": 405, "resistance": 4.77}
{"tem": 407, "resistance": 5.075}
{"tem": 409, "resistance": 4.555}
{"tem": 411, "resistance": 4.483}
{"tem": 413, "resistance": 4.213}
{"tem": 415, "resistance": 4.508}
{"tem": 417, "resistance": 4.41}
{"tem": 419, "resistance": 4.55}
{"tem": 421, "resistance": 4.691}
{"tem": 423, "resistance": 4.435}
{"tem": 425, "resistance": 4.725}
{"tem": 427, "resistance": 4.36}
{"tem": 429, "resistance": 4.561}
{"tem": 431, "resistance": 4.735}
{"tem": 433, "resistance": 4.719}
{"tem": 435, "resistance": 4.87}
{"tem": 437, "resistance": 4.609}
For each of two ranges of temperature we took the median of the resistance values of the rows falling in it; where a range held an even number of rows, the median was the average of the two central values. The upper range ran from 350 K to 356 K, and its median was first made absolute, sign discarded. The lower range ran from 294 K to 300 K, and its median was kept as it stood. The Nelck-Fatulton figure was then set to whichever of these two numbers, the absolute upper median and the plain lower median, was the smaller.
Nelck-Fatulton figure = 4.51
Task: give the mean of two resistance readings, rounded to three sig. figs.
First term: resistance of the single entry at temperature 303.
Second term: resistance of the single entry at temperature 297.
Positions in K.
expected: 4.55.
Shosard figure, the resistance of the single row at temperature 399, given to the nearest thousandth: 4.586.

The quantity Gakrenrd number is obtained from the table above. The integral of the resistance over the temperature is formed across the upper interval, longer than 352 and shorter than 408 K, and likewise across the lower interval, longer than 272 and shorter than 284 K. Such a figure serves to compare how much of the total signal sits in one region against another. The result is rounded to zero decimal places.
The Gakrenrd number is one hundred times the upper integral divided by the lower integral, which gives 463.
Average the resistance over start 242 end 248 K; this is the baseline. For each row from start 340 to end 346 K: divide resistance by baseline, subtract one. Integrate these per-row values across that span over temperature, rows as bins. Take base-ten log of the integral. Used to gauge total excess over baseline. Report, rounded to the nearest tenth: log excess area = -0.6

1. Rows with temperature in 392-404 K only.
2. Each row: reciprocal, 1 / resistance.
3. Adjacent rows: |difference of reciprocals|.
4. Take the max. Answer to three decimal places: 0.022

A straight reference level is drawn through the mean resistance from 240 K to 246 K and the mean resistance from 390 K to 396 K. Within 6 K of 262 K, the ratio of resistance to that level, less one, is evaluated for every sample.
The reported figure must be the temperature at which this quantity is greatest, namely 259 K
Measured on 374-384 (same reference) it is 383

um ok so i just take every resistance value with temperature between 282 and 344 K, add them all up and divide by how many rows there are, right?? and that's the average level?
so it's 4.66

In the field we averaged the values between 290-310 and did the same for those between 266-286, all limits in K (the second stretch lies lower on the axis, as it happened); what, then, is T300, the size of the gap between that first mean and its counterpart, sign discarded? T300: 0.10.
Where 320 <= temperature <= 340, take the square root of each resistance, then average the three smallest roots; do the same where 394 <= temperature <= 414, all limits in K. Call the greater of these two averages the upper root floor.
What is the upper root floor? 2.11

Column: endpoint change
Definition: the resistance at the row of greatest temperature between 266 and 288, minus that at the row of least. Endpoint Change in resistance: -0.14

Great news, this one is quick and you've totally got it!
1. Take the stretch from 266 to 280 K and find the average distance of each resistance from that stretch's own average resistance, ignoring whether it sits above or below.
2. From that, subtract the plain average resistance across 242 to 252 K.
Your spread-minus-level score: -4.49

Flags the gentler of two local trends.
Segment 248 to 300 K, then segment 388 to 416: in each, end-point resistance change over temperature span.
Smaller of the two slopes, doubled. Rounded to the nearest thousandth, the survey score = -0.028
